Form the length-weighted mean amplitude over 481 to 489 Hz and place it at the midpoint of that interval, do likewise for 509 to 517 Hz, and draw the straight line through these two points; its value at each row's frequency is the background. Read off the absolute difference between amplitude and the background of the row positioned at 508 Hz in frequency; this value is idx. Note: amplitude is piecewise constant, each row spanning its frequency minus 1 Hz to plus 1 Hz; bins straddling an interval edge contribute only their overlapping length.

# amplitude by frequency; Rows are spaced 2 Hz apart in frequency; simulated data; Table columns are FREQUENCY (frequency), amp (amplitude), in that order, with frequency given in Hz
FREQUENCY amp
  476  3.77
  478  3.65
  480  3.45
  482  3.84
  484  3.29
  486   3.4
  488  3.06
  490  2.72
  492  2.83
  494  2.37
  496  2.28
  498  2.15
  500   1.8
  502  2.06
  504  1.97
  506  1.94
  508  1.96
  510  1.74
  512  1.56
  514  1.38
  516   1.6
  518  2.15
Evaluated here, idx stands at 0.06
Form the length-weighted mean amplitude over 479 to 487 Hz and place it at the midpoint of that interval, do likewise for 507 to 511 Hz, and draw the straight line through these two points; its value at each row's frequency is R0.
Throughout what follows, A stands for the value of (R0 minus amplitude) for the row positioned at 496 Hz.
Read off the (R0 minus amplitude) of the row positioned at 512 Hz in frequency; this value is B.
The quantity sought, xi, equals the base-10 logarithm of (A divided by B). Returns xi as 0.59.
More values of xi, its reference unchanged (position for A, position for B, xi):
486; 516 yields -0.31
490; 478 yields 0.31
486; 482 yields -0.47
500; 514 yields 0.61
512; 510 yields 0.33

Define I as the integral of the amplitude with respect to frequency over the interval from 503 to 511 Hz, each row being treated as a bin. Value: 15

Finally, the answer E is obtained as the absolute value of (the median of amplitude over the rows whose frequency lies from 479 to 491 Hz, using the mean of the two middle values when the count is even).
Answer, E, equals 3.3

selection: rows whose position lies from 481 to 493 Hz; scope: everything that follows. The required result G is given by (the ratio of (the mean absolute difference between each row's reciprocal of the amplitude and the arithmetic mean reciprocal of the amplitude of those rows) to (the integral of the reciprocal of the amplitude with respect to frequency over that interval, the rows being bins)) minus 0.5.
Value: -0.4917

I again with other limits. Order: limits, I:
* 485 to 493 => 24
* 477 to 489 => 41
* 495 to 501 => 12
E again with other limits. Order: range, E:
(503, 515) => 1.8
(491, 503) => 2.2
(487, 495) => 2.8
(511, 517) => 1.6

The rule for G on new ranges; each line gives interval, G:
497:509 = -0.4966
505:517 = -0.4909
